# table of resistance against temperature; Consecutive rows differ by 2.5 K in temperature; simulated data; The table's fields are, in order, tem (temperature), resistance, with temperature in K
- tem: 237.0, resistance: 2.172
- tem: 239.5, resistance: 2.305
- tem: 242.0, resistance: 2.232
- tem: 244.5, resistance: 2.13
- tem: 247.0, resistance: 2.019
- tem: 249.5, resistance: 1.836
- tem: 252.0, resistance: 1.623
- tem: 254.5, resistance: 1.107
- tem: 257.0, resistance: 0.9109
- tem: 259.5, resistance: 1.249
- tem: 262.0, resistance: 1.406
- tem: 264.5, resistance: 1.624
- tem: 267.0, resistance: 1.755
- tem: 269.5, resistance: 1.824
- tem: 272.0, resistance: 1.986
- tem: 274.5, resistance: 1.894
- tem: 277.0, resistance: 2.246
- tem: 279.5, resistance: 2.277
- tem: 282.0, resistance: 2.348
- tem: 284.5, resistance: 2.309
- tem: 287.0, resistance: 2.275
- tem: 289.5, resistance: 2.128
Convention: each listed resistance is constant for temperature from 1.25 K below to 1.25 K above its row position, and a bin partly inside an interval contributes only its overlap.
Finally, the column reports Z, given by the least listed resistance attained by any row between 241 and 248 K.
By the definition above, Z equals 2.019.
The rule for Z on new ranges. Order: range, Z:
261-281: 1.406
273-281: 1.894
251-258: 0.9109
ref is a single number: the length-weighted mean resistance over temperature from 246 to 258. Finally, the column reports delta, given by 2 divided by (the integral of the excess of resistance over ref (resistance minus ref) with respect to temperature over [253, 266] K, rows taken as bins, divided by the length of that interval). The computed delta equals -9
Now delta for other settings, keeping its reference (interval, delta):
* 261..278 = 6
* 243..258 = 16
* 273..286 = 3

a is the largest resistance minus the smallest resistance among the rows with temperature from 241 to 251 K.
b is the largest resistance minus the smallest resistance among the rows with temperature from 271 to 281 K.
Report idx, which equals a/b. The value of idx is 1.0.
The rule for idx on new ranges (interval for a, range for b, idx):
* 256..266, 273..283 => 1.6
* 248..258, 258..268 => 1.8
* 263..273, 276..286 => 3.5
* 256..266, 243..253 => 1.4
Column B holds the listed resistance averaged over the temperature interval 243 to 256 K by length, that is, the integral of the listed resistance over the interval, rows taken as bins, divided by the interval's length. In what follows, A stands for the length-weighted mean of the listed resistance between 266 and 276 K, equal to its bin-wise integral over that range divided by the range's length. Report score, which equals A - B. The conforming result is 0.1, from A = 1.88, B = 1.74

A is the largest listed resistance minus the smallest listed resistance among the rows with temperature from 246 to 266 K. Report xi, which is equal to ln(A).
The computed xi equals 0.1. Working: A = 1.1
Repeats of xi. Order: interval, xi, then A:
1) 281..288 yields -2.6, 0.1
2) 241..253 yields -0.5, 0.6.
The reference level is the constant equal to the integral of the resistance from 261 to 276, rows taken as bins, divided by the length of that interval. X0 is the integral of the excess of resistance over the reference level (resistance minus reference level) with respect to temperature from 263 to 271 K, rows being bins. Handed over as 0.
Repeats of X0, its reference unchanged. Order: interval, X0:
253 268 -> -6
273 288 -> 7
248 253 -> 0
